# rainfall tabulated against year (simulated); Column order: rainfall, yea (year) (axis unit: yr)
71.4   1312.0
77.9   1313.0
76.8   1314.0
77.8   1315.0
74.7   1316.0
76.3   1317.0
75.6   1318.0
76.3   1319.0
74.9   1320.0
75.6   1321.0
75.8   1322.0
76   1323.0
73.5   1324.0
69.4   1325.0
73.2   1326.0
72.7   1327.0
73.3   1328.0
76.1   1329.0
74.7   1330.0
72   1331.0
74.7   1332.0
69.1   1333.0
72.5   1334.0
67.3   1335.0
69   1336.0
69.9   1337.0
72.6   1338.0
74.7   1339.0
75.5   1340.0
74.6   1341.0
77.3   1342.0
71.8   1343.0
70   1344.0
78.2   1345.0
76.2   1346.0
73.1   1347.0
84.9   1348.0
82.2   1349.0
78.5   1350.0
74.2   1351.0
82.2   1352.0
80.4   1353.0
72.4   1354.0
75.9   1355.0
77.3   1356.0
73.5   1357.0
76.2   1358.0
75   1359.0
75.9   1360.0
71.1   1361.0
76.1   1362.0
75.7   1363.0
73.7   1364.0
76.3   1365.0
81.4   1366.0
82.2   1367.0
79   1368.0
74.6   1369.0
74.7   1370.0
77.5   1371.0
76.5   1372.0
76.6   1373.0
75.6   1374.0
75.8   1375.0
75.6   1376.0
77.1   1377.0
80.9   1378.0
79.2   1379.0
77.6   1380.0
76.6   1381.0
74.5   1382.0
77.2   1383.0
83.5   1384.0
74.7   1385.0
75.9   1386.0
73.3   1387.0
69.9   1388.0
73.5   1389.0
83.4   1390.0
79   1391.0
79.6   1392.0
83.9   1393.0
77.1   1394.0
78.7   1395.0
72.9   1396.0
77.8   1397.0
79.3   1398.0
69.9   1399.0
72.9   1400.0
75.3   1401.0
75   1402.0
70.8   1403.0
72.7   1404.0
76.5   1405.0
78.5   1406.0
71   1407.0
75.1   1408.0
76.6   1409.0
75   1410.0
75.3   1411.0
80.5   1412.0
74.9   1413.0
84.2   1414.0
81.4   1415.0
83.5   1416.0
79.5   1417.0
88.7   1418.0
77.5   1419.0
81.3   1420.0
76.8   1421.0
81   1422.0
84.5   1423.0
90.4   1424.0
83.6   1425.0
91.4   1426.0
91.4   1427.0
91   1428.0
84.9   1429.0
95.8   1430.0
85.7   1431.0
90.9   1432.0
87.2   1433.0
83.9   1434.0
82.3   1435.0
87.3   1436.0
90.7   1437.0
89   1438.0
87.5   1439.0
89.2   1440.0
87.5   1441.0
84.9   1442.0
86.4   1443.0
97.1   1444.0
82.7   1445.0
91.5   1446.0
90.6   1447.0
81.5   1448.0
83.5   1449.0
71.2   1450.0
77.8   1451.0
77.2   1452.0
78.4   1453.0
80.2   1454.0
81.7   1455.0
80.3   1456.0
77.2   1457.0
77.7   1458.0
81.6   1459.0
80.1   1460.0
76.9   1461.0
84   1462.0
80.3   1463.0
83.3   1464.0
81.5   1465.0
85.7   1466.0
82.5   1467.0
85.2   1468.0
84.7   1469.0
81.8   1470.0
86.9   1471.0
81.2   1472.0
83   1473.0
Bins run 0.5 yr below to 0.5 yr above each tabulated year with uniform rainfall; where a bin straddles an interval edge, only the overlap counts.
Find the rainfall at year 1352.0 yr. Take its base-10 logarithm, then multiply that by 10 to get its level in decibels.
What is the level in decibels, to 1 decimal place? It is 19.1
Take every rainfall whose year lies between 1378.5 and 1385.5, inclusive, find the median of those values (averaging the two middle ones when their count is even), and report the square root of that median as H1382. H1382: 8.79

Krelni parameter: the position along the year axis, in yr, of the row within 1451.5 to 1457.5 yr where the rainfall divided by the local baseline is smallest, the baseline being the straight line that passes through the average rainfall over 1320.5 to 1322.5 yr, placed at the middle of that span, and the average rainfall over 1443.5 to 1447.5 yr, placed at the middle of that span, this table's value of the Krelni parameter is 1457.0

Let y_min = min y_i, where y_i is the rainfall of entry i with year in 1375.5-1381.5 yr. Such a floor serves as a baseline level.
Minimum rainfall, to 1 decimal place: 75.6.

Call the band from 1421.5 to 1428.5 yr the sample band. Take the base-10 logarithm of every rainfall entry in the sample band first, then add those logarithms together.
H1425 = 14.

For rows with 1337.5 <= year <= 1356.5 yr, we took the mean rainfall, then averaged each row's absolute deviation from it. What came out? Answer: 3.1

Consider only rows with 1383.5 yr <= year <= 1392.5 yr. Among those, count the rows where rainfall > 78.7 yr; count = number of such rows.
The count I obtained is 4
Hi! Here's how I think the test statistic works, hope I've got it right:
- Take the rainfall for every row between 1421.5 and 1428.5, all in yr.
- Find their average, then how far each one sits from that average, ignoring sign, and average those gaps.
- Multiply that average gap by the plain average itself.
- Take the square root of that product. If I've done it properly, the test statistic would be 19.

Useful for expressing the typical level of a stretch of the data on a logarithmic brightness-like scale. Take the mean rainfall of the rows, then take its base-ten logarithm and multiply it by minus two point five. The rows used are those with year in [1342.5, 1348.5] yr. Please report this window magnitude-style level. -4.70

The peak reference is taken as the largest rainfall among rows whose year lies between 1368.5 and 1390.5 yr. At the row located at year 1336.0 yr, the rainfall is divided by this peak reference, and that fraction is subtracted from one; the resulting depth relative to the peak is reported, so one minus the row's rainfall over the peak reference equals 0.17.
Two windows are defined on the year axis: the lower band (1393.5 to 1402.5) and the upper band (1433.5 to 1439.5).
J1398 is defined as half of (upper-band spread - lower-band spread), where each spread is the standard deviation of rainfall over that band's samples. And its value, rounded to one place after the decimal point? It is 0.0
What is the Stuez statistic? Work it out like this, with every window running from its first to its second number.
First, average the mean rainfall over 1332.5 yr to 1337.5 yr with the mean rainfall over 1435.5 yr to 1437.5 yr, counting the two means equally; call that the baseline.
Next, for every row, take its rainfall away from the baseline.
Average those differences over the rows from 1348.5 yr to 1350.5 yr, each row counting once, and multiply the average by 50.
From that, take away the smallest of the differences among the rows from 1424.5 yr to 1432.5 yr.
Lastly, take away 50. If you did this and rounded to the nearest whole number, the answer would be -87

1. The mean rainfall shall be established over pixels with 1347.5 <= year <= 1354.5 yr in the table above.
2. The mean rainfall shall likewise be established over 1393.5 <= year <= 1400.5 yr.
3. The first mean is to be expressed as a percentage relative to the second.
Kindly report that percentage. 105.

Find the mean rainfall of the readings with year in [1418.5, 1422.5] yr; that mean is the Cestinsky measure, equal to 79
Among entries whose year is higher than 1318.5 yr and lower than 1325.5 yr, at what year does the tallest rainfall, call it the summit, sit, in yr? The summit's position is 1319.0 yr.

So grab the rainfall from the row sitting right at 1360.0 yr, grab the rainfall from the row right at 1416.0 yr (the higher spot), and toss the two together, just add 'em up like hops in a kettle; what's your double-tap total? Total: 159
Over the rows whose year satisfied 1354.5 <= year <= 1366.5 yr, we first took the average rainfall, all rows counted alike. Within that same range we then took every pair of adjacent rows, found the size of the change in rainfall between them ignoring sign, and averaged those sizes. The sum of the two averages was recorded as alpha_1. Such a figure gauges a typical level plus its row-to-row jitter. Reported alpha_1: 78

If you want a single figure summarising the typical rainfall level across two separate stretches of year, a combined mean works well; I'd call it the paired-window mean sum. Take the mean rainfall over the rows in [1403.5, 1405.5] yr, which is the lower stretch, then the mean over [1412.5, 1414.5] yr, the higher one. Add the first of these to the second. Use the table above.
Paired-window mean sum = 154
